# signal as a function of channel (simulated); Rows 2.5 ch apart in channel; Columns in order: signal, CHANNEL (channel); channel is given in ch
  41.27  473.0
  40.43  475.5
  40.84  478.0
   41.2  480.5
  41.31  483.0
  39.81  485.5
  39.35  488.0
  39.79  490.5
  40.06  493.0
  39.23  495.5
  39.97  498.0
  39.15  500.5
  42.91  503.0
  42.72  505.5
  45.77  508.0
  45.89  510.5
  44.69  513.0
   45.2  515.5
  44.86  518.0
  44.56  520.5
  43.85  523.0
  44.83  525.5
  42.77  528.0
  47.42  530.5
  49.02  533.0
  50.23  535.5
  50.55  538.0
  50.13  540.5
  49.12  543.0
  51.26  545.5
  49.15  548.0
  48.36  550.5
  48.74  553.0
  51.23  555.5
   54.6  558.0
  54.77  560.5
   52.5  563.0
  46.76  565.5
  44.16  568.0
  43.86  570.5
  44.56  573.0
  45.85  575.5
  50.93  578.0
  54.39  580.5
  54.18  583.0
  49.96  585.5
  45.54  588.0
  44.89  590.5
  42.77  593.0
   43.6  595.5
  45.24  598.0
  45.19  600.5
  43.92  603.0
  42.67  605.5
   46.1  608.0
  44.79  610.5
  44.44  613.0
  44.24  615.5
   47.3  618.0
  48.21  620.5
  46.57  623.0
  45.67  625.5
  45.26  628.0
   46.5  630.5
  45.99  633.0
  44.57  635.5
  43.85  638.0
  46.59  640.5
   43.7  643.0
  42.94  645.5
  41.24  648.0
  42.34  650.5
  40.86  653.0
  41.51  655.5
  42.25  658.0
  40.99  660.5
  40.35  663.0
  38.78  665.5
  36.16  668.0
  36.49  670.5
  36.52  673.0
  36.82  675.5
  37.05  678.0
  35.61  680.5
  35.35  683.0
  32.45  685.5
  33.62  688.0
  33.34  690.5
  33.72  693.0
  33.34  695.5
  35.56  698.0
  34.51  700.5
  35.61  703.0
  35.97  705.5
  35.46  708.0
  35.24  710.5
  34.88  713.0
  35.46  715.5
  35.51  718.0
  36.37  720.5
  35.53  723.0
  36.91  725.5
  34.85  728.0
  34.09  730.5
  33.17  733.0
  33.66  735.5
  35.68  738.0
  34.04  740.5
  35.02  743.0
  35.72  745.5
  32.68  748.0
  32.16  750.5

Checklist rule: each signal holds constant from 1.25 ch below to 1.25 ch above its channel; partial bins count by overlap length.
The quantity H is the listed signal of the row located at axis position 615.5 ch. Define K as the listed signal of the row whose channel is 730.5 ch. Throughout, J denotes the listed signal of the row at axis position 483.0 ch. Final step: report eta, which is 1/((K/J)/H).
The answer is 54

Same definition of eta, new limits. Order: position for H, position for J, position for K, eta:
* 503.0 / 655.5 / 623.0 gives 38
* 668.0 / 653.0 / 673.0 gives 40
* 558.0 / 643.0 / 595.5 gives 55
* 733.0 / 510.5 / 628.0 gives 34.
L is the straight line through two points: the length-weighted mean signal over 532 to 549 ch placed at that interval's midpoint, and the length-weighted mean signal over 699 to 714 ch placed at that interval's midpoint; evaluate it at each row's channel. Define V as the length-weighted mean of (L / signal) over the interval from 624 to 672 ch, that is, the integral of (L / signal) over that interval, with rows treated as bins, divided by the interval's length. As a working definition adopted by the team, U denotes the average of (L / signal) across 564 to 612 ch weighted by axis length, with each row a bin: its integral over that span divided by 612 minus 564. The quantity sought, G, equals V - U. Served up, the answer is -0.04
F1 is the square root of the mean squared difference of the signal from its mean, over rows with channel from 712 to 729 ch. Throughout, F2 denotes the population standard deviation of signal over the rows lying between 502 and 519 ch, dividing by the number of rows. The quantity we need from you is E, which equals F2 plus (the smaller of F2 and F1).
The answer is 1.9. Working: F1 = 0.70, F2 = 1.2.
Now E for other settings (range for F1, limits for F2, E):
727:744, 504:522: 1.8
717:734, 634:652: 2.8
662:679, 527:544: 3.9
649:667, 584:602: 3.2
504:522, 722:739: 2.2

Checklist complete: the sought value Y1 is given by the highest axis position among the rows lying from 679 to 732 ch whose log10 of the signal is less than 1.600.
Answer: 730.5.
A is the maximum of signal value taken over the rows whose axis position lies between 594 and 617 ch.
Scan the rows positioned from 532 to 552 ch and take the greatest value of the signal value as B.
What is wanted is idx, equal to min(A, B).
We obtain 46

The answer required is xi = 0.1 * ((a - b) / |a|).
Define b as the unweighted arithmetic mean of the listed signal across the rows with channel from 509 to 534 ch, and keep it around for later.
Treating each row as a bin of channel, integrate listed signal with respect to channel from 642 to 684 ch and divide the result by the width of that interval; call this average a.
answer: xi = -0.015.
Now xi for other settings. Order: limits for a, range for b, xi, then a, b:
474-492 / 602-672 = -0.007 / 40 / 43.4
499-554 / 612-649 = 0.003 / 46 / 45.1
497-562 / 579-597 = -0.002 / 47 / 47.9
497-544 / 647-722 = 0.019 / 45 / 36.8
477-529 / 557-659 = -0.009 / 42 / 46.0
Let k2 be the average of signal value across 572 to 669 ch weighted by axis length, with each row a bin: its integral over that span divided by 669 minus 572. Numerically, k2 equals 44.8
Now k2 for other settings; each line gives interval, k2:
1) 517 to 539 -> 46.4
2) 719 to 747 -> 35.0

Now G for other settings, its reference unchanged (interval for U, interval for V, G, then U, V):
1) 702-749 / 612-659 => -0.02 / 0.96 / 0.936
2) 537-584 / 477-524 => 0.30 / 0.97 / 1.274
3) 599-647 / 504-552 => 0.15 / 0.95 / 1.094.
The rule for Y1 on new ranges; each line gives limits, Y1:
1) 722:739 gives 738.0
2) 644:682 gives 680.5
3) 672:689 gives 688.0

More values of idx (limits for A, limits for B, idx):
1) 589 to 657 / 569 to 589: 48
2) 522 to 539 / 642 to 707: 44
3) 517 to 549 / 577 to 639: 51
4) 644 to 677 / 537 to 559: 43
